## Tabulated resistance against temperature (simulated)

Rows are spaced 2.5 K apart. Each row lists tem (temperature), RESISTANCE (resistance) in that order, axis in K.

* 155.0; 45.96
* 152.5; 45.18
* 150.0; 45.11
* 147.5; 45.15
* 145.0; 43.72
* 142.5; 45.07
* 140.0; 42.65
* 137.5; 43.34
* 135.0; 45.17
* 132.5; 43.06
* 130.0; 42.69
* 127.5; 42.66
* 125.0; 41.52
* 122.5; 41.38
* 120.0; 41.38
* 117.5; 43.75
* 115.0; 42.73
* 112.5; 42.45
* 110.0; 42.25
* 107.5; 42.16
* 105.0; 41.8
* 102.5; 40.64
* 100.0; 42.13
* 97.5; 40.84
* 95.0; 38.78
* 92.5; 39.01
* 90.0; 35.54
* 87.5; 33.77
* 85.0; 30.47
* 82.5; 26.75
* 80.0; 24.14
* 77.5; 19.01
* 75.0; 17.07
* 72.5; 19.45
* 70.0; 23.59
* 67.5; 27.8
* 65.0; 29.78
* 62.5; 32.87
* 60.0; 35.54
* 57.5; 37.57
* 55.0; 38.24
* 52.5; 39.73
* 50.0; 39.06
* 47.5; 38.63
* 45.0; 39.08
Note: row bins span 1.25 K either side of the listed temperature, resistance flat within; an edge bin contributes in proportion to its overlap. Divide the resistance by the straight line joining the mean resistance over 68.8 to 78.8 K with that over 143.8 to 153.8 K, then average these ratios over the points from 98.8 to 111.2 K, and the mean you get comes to 1.39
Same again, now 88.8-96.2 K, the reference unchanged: 1.45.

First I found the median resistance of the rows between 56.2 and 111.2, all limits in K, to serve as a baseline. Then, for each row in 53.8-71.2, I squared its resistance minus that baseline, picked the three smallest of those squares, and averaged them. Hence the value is 4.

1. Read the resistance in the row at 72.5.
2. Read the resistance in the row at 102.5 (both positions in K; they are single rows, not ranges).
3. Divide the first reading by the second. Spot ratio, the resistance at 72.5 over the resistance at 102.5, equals 0.48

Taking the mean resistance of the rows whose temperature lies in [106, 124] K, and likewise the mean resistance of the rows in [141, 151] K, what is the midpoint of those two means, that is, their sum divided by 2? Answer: 43.5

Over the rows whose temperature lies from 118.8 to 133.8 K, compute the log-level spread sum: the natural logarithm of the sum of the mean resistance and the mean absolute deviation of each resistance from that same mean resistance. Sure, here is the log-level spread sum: 3.76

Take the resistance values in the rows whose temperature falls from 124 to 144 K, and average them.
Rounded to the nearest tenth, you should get 43.3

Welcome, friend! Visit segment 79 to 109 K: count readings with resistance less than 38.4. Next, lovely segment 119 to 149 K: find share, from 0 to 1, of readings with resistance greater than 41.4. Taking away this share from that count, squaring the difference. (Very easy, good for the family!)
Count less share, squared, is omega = 17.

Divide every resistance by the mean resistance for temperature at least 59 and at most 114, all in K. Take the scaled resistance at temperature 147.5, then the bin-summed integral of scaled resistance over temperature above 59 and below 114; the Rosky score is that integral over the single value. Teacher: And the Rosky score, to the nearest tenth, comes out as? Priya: 40.2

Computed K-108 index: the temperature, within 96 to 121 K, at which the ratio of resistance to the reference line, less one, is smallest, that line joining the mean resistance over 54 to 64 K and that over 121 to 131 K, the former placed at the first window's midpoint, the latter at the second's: 120.0 K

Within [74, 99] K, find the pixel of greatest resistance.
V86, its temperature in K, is 97.5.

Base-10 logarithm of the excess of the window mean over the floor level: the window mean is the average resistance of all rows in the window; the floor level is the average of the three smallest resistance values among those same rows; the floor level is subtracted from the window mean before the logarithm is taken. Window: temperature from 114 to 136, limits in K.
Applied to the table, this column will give 0.1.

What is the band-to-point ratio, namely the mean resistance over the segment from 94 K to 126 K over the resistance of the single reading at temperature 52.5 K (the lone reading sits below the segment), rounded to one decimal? 1.0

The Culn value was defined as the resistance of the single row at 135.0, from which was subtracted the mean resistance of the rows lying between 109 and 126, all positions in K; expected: 3.0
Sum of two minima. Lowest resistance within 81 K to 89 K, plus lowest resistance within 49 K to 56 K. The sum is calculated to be 65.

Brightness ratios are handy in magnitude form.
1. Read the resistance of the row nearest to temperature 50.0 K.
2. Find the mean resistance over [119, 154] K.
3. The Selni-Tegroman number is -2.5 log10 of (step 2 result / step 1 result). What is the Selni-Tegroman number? -0.1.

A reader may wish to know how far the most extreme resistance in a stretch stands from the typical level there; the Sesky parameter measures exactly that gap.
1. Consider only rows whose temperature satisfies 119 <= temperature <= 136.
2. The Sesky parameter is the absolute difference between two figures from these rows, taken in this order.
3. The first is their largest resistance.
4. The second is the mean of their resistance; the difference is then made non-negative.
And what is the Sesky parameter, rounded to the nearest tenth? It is 2.6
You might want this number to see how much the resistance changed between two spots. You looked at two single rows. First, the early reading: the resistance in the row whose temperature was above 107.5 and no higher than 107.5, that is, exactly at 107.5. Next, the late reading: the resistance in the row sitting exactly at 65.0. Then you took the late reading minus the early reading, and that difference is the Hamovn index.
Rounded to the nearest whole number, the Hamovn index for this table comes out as -12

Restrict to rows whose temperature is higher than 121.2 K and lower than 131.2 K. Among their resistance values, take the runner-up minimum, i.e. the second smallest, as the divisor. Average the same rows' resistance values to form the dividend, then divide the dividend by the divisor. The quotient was 1.01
